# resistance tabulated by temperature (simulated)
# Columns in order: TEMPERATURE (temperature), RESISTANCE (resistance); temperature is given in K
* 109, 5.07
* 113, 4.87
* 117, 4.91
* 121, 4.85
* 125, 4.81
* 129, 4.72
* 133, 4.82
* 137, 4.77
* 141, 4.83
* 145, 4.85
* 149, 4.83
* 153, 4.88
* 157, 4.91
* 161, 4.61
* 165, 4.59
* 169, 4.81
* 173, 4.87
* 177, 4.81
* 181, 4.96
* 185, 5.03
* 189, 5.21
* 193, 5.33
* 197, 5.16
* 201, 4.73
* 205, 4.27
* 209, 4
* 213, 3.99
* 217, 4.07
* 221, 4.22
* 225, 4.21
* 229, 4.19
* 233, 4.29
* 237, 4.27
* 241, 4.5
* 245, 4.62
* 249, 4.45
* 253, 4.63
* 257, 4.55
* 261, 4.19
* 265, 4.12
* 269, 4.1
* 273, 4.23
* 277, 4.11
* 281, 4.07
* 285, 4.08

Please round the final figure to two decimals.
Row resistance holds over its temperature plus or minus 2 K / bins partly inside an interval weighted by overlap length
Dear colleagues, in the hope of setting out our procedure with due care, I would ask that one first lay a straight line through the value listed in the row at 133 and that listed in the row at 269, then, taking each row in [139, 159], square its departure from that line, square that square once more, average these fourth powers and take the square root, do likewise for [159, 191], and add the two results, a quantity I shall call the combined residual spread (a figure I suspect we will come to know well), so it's 0.22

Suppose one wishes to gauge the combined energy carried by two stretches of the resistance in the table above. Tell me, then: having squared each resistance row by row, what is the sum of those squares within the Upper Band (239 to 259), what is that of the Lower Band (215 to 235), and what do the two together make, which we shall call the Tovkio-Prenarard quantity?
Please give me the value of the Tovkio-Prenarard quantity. 192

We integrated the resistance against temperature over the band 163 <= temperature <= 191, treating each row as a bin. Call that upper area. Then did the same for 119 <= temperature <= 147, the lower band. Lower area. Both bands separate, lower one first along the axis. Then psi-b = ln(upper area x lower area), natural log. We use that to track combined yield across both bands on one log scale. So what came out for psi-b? 9.82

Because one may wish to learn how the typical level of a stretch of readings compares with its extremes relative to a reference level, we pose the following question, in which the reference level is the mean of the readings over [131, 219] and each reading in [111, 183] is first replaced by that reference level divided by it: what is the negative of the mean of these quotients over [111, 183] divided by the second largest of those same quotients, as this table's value -0.957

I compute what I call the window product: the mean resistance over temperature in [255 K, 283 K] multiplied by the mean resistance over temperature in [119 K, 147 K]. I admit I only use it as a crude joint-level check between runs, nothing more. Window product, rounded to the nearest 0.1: 20.2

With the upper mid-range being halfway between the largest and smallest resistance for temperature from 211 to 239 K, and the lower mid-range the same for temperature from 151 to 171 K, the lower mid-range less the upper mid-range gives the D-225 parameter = 0.61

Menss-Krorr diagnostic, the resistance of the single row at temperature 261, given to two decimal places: 4.19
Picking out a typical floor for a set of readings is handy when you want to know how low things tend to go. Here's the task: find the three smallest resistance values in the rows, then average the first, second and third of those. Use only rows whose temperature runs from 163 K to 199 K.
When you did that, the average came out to 4.74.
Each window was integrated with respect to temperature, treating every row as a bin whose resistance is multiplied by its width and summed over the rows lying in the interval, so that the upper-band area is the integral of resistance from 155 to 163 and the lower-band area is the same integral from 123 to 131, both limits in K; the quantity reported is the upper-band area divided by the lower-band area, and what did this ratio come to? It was 1.00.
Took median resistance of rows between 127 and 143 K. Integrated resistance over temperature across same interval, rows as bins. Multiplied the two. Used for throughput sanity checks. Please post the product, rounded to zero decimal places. 367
